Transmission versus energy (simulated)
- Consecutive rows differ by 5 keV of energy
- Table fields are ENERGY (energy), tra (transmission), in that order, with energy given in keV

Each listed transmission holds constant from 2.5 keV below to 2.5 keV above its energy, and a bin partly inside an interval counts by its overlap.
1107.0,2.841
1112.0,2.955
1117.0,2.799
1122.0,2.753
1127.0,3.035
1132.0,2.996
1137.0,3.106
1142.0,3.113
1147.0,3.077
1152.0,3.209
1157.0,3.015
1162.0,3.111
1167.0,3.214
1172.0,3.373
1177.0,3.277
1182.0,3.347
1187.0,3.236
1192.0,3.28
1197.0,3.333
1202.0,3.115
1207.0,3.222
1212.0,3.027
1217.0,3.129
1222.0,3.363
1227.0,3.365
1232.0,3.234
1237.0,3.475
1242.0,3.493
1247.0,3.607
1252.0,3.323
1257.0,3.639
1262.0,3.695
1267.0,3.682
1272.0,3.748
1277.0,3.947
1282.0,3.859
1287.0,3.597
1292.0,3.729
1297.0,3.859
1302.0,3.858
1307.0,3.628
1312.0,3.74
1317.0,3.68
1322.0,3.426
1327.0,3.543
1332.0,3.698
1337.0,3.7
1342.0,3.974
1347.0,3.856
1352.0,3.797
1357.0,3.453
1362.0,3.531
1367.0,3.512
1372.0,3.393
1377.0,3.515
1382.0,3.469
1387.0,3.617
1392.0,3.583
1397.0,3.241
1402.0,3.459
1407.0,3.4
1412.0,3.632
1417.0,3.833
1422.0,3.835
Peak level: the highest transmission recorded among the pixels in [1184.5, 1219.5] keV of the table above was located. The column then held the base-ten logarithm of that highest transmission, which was 0.52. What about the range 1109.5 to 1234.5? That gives 0.53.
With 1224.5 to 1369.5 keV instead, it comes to 0.60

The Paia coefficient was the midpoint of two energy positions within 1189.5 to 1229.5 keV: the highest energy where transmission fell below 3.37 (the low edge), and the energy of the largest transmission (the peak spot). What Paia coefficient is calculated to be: 1227.0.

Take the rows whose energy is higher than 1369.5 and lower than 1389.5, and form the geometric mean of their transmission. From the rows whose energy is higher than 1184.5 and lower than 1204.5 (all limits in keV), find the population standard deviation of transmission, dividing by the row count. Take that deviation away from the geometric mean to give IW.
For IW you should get 3.42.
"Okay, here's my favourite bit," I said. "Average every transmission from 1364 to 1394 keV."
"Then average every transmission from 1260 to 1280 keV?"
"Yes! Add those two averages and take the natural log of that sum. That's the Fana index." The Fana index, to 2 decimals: 1.99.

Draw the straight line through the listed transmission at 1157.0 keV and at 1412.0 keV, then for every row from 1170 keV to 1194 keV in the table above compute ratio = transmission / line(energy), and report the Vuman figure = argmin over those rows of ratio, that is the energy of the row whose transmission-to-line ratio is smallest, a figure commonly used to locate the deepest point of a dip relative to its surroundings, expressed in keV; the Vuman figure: 1187.0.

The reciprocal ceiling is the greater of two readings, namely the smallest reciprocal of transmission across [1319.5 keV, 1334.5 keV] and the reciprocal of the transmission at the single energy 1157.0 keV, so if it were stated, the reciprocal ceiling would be 0.33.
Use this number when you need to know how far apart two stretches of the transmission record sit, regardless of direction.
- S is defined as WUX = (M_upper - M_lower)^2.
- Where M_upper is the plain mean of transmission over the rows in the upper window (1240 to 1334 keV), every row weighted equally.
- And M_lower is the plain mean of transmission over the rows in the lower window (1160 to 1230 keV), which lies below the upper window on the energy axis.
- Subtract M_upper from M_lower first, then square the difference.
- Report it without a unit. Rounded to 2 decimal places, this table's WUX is 0.18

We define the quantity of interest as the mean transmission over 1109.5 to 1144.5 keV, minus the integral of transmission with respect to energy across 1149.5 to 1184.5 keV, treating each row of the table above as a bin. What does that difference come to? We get -110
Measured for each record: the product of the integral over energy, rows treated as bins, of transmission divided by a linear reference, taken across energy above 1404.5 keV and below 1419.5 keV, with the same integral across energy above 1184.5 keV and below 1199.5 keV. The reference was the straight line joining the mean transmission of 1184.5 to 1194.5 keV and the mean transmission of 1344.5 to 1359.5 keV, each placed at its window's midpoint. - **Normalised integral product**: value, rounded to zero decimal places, 212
